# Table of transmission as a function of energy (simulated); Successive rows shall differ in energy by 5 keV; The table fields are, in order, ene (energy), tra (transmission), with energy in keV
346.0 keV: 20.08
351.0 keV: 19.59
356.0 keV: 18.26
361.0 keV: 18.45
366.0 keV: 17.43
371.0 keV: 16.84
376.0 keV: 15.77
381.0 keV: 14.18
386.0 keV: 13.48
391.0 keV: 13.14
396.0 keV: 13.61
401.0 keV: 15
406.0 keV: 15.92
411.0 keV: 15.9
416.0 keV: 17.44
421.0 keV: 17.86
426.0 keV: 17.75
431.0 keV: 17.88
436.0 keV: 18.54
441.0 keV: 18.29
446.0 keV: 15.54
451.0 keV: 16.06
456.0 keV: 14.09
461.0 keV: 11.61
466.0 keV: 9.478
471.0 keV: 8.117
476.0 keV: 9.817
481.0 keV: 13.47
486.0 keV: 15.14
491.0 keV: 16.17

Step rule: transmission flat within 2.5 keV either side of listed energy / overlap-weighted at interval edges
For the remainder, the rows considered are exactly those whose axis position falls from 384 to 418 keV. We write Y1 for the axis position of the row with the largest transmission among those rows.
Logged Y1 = 416.0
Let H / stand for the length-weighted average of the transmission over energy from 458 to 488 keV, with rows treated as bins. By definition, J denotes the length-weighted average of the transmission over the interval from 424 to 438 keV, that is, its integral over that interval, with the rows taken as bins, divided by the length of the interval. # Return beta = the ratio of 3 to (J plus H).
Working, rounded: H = 11.3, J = 18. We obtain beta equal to 0.102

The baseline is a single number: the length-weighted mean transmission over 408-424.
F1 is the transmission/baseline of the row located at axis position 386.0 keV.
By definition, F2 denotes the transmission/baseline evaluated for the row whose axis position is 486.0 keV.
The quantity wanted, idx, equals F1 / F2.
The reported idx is 0.9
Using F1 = 0.79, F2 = 0.89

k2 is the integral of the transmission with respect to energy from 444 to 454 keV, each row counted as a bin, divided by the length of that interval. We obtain 15.7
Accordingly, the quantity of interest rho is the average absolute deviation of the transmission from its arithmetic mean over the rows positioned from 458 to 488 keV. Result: 2.1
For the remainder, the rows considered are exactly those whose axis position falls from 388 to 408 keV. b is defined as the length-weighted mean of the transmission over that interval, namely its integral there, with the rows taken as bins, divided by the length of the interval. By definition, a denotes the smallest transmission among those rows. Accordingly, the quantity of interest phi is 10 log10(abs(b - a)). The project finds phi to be 0.9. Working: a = 13.14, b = 14.4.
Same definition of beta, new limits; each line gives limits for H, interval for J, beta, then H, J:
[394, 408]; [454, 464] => 0.109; 14.8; 13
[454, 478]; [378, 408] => 0.121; 10.6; 14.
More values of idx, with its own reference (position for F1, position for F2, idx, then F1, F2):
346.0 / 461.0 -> 1.7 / 1.18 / 0.68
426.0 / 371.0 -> 1.1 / 1.04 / 0.99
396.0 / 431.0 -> 0.8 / 0.80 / 1.05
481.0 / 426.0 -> 0.8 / 0.79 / 1.04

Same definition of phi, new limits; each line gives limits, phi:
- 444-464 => 4.1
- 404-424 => -0.3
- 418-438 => -6.4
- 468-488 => 5.3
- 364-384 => 2.5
